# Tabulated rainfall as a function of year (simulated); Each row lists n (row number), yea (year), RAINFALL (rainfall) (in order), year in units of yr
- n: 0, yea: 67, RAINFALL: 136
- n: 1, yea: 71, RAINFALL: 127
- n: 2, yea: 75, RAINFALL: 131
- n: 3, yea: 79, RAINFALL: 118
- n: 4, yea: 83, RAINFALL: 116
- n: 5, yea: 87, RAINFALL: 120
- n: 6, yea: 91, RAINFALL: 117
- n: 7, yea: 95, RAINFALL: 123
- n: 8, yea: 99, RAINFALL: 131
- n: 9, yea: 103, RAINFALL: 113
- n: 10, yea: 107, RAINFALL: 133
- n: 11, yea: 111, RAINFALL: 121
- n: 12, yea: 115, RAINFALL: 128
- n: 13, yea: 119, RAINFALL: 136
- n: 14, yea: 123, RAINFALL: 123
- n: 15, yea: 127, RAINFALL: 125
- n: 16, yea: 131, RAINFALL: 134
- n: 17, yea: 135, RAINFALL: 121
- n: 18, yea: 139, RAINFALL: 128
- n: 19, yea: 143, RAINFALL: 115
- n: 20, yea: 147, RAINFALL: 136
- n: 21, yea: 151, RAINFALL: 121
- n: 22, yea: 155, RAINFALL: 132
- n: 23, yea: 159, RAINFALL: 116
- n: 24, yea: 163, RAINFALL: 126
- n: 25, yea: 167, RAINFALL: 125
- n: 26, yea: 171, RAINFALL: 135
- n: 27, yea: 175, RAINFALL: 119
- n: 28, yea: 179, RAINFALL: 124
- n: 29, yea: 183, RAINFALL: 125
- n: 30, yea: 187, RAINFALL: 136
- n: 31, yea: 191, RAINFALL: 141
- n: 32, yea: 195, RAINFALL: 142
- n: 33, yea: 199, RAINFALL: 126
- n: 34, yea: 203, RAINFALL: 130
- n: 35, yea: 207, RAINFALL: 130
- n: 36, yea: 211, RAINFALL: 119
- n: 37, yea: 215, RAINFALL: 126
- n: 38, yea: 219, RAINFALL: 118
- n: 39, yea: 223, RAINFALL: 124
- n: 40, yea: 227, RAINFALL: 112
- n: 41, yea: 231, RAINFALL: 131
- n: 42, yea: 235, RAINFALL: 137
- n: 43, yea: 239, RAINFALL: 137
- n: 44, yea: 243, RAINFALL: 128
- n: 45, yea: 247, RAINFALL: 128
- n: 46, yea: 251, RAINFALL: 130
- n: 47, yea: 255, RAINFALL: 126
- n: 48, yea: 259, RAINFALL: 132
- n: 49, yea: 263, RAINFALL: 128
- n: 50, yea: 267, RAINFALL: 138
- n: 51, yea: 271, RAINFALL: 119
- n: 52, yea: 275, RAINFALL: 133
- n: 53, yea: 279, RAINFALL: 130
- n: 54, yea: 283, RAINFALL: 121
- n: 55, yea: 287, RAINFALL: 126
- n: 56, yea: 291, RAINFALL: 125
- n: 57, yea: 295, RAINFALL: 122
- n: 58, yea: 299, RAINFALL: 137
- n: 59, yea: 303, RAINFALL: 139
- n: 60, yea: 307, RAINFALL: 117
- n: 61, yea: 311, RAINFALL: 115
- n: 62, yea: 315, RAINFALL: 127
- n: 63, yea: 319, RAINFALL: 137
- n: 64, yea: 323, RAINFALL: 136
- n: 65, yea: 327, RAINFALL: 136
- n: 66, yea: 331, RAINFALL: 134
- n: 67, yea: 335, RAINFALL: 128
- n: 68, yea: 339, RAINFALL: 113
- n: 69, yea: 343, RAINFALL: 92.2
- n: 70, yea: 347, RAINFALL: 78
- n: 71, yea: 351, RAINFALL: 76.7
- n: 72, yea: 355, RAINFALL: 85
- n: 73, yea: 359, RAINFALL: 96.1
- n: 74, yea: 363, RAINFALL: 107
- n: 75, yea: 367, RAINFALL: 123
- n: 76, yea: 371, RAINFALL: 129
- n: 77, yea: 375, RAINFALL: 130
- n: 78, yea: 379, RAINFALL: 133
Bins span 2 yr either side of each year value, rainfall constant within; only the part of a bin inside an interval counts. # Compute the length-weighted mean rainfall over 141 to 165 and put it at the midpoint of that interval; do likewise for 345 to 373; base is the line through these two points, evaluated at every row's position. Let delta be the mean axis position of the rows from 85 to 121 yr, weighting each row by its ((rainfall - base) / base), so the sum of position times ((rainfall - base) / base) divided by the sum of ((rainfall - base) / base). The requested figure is 93.4 yr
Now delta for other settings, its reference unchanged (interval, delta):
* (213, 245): 233.6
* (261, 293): 276.6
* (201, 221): 208.5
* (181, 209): 195.1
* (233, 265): 248.4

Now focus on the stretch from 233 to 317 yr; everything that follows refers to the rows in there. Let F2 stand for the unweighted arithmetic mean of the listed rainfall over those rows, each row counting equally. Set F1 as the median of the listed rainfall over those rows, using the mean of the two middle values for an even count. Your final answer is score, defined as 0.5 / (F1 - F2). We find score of -1.5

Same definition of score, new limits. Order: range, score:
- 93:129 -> -0.6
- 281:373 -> 0.1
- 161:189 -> -0.2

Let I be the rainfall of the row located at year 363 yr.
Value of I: 107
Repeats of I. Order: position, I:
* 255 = 126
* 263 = 128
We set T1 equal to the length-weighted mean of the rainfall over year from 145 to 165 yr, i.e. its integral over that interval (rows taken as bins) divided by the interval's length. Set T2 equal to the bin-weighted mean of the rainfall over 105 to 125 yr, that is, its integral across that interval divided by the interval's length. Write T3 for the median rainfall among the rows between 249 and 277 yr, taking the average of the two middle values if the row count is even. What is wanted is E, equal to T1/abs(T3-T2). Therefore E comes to 70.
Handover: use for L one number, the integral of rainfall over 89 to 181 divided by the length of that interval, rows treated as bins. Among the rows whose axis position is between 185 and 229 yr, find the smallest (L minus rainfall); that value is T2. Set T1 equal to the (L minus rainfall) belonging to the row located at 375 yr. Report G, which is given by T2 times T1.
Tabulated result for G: 78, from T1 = -5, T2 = -17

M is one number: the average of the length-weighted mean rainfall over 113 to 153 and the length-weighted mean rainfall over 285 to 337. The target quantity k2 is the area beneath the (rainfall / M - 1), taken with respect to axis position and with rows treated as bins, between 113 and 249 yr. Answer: -0.5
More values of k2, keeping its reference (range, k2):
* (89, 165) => -1.6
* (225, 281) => 0.6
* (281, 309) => -0.3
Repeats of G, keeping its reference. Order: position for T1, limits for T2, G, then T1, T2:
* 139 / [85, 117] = 21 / -3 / -8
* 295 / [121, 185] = -35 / 3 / -11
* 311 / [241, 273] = -131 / 10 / -13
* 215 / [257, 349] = 10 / -1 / -14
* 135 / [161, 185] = -42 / 4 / -10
